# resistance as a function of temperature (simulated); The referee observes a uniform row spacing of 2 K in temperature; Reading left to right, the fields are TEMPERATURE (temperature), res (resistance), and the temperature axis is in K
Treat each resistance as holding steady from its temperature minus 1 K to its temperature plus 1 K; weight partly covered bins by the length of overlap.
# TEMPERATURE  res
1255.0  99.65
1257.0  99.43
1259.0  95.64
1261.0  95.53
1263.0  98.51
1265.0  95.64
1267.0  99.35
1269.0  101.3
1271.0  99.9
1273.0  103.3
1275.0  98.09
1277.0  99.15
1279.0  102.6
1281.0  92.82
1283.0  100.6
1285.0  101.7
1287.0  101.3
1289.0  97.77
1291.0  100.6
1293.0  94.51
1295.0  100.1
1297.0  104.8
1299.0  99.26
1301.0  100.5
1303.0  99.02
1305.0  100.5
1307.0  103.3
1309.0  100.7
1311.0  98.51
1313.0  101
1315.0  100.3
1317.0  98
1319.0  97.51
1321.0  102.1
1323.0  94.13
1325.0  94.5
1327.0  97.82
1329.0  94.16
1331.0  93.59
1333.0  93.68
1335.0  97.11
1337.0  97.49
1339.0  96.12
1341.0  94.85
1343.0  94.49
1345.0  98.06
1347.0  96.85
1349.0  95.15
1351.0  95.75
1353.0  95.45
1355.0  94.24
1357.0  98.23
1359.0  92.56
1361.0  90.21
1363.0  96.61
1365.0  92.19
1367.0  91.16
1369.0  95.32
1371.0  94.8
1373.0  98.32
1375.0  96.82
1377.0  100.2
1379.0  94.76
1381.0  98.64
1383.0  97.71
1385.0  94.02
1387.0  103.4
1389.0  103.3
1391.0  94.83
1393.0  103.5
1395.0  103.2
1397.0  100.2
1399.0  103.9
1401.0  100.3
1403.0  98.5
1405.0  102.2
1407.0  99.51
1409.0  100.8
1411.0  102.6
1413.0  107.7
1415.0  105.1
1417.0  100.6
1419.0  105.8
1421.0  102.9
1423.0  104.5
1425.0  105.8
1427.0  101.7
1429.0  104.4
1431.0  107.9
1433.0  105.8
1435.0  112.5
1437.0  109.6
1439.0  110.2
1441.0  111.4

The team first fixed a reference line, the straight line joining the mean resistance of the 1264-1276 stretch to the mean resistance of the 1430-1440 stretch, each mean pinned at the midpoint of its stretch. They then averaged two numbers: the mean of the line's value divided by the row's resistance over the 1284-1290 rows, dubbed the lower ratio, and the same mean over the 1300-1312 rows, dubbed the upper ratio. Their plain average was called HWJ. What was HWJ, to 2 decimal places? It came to 1.01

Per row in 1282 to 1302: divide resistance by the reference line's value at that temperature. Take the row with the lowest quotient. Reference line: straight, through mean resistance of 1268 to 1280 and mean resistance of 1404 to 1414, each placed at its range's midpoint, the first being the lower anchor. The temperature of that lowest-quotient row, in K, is 1293.0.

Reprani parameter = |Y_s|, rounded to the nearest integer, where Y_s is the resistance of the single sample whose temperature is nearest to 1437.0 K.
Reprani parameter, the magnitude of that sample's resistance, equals 110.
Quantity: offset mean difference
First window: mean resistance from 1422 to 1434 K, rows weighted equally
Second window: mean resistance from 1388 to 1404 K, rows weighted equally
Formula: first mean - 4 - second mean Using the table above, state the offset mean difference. 0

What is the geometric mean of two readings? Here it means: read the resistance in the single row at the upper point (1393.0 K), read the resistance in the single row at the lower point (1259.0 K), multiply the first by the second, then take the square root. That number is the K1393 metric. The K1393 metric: 99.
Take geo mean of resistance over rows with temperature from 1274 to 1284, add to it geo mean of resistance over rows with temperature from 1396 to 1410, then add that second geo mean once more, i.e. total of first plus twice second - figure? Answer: 300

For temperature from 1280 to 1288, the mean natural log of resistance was 4.60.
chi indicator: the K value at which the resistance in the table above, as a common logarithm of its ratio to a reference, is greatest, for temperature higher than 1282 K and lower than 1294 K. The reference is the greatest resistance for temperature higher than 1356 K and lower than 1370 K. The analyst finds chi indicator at 1285.0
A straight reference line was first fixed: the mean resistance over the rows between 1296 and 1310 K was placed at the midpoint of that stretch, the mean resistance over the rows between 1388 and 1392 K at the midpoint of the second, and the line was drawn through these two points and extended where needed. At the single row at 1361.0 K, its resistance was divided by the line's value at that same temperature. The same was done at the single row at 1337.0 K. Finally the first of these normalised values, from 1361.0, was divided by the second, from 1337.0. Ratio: 0.93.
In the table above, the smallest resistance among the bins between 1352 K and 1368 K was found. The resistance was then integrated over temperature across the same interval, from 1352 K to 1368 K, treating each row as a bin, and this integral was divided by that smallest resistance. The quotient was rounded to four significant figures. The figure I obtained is 16.64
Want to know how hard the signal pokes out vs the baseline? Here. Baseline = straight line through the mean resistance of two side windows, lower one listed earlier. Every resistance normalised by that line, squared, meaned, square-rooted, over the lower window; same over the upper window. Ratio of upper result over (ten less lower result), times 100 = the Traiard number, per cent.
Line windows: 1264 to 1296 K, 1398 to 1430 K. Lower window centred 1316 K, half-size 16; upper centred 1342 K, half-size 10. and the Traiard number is 10.54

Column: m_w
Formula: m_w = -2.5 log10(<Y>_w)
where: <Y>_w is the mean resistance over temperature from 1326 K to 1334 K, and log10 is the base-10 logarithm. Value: -4.94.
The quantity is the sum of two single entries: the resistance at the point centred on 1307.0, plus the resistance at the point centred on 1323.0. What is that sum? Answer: 197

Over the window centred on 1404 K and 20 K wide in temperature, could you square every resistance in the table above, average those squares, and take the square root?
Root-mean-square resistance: 102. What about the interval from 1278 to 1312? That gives 100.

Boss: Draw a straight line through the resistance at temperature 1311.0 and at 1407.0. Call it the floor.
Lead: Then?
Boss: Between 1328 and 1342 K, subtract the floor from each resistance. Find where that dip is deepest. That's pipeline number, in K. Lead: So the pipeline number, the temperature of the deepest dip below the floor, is 1331.0 K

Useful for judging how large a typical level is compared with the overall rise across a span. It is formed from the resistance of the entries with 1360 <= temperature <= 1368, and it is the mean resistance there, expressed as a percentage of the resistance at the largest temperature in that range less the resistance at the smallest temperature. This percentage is 9741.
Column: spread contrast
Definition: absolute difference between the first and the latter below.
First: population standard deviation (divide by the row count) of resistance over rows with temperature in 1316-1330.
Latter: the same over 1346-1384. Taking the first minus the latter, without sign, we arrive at 0.11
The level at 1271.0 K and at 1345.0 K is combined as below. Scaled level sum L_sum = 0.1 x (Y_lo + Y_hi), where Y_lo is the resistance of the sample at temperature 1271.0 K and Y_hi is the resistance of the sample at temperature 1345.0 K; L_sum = 19.8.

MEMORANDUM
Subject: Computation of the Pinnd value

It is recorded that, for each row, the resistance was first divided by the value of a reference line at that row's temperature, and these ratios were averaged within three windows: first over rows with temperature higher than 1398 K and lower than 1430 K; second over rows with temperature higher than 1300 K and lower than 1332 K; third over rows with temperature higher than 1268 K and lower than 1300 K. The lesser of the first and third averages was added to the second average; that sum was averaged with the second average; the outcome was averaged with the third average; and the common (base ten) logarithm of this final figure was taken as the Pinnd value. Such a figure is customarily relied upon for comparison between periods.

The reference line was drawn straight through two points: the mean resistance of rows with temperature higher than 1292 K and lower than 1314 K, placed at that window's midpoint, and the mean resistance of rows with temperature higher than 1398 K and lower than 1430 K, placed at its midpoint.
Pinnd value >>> 0.094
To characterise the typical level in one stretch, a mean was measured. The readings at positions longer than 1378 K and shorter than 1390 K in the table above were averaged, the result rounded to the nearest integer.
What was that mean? 99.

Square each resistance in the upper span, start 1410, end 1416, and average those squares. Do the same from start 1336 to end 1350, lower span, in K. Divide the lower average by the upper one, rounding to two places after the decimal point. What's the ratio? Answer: 0.84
